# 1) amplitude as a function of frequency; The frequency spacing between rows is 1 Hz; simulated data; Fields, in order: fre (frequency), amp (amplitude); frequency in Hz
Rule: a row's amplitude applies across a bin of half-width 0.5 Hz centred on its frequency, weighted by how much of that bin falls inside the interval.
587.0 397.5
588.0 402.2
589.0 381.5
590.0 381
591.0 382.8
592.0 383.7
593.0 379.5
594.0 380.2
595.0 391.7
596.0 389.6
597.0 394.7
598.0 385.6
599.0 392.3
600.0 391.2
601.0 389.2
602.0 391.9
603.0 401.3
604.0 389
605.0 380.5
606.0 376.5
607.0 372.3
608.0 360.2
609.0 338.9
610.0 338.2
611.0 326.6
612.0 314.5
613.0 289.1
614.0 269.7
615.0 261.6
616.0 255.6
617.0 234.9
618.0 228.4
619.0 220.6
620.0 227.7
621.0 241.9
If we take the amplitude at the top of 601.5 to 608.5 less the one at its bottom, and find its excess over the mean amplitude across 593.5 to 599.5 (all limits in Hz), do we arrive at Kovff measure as -421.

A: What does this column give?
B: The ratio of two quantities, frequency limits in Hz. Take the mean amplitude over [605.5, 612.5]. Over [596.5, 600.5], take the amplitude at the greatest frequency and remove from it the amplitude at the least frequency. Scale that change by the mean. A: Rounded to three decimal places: -0.010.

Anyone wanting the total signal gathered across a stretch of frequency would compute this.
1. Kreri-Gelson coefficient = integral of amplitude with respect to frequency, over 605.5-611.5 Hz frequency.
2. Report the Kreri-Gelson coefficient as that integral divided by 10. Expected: 211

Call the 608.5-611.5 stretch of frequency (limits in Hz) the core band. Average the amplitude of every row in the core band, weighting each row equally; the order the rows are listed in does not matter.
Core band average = 335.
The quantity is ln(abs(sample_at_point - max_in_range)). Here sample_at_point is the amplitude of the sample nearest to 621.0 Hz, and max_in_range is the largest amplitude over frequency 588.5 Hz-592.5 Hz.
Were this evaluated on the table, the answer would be 5.0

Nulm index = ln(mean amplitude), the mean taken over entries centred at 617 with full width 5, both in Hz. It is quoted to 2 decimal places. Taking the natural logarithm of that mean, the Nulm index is 5.48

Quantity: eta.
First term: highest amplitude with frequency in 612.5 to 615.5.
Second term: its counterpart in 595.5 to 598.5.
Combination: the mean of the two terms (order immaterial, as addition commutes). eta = 342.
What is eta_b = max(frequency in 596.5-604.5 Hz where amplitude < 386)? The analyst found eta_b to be 598.0 Hz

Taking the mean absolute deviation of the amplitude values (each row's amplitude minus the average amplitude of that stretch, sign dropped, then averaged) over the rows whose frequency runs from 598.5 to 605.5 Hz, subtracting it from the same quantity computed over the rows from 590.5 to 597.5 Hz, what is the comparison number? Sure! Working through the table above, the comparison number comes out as 1.2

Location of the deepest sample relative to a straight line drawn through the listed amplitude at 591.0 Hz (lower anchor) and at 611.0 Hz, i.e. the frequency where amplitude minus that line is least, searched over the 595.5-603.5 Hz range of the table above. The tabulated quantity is 596.0 Hz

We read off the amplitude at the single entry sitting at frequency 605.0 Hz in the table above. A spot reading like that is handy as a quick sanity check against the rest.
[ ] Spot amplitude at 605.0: 380.5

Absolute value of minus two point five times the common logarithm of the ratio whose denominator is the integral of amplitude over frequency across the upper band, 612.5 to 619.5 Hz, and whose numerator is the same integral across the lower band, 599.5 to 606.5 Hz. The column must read 0.47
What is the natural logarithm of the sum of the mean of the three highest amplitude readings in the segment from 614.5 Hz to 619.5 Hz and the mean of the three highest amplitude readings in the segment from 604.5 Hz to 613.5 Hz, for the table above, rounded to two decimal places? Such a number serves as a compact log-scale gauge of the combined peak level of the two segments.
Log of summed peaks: 6.44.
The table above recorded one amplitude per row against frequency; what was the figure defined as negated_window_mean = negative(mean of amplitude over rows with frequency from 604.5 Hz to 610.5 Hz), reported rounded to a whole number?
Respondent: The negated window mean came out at -361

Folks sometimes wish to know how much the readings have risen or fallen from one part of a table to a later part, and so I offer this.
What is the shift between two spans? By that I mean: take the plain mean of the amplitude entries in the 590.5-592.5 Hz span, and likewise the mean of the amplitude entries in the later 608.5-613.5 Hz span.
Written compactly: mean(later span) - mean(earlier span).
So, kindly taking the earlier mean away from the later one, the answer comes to -62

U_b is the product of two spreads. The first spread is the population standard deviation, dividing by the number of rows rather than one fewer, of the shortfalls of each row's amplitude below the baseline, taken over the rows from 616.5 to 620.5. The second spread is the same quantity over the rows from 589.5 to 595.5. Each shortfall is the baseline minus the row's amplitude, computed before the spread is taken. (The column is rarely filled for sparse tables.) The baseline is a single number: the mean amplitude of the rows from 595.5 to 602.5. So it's 21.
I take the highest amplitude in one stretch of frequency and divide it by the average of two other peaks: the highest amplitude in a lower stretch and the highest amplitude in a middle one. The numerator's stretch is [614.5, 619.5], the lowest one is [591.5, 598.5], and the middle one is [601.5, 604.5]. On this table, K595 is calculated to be 0.66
